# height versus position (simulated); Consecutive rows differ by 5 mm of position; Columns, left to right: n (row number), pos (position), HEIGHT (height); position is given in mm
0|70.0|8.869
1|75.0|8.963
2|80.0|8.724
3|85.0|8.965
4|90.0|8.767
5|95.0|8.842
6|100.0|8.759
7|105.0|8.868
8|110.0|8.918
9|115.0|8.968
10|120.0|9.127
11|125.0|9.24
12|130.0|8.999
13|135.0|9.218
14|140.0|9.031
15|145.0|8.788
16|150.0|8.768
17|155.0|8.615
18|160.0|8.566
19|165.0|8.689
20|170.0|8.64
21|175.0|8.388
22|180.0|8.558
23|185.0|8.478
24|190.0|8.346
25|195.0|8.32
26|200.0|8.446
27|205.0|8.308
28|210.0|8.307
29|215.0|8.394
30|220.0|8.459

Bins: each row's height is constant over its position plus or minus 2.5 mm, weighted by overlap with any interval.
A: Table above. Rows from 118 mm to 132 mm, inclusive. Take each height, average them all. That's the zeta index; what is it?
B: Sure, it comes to 9.1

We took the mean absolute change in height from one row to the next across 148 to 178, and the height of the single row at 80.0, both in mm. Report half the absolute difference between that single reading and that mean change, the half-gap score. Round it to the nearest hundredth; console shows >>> 4.30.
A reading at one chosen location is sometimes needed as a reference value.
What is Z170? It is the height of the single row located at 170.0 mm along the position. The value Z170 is 8.64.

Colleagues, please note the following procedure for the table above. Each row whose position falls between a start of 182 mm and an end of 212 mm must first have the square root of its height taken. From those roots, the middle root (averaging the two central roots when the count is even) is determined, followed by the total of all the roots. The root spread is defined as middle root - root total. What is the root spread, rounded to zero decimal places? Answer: -14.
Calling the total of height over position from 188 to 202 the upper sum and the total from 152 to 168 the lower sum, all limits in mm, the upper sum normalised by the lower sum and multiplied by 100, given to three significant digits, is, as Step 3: 97.1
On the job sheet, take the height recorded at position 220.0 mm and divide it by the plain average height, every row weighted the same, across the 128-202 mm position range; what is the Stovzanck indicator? 0.977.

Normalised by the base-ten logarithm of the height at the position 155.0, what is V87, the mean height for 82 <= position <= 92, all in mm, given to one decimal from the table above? 9.5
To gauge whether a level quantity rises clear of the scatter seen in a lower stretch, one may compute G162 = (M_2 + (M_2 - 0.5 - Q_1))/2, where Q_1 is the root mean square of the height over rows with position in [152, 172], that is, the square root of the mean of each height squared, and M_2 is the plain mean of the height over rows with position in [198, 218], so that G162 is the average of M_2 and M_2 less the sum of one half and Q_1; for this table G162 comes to 3.80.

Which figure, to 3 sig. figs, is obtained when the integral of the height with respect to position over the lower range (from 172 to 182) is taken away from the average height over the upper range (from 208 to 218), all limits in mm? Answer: -76.4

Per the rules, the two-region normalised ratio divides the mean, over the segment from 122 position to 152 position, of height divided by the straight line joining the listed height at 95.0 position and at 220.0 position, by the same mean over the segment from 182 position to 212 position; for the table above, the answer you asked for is 1.05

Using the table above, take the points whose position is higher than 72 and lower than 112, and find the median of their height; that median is 8.9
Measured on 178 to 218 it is 8.4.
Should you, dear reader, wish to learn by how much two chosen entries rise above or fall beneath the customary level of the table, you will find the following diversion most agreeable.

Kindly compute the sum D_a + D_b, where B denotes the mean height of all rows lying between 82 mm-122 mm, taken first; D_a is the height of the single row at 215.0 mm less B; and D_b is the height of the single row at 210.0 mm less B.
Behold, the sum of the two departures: -1.1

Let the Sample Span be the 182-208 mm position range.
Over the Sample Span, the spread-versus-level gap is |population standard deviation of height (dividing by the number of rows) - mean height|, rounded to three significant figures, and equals 8.31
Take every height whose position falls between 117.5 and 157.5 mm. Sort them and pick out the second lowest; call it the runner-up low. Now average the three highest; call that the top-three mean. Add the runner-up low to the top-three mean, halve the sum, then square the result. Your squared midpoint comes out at 80.7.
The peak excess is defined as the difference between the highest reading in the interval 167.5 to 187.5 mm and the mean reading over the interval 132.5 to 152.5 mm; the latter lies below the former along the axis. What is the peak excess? -0.31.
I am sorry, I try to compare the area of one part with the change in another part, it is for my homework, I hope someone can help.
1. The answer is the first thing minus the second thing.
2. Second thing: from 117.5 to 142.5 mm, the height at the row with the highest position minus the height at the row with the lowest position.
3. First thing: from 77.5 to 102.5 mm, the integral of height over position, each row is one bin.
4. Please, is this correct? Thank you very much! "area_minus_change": 220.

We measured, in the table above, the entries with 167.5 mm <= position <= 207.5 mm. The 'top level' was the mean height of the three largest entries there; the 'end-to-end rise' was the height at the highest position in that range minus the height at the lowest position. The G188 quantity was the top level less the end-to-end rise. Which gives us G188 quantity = 8.89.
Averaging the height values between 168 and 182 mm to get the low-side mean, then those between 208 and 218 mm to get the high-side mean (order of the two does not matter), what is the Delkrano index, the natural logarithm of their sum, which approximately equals 2.83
